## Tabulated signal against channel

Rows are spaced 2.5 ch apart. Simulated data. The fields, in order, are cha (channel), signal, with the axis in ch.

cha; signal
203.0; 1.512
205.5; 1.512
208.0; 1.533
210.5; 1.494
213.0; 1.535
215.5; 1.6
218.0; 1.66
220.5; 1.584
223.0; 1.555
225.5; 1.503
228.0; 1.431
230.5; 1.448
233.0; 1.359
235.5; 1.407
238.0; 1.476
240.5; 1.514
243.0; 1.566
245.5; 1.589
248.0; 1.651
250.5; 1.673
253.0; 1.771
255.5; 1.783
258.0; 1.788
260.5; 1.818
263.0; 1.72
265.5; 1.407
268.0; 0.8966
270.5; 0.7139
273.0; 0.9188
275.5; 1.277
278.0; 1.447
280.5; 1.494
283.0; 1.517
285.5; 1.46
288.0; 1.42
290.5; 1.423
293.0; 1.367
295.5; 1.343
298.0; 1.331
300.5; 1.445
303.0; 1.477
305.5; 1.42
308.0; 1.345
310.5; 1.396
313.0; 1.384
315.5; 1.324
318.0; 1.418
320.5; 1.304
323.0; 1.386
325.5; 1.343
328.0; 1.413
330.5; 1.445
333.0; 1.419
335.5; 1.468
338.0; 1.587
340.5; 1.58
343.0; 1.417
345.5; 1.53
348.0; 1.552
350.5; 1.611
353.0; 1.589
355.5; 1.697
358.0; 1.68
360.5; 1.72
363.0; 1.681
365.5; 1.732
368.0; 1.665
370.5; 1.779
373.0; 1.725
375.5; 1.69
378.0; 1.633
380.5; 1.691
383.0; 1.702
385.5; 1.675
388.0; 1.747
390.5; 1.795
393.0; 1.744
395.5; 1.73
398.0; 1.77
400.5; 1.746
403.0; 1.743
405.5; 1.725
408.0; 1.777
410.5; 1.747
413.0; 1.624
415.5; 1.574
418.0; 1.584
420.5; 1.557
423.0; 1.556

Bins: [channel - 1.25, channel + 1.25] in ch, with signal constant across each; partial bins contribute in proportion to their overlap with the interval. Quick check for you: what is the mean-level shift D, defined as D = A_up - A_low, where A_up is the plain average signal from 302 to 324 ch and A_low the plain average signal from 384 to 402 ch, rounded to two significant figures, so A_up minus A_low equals -0.36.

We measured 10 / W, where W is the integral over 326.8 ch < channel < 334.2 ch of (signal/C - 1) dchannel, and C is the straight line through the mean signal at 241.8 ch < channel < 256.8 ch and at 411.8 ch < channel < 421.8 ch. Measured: -11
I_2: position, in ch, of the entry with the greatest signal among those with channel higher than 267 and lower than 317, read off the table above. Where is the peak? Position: 283.0 ch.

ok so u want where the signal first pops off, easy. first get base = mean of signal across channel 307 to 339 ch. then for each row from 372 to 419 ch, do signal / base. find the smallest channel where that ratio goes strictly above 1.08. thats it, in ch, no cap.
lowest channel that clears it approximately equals 373.0 ch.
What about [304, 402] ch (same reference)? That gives 338.0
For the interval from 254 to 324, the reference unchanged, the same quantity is 255.5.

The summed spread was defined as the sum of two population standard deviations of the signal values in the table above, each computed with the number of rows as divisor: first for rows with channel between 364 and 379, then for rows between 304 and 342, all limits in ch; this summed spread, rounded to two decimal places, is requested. 0.13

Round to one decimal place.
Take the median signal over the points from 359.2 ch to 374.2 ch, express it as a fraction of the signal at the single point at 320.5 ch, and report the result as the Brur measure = 1.3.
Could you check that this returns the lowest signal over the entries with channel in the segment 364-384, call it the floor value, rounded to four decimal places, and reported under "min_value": 1.6330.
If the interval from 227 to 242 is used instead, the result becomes 1.3590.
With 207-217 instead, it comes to 1.4940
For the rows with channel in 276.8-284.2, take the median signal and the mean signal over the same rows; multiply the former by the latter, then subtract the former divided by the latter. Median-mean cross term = 1.2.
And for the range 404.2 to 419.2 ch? 1.8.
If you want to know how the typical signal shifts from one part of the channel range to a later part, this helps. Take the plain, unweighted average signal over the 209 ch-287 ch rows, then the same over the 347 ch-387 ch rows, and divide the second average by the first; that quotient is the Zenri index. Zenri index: 1.13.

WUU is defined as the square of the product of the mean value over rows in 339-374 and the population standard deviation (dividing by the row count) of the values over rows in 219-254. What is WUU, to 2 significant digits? 0.032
